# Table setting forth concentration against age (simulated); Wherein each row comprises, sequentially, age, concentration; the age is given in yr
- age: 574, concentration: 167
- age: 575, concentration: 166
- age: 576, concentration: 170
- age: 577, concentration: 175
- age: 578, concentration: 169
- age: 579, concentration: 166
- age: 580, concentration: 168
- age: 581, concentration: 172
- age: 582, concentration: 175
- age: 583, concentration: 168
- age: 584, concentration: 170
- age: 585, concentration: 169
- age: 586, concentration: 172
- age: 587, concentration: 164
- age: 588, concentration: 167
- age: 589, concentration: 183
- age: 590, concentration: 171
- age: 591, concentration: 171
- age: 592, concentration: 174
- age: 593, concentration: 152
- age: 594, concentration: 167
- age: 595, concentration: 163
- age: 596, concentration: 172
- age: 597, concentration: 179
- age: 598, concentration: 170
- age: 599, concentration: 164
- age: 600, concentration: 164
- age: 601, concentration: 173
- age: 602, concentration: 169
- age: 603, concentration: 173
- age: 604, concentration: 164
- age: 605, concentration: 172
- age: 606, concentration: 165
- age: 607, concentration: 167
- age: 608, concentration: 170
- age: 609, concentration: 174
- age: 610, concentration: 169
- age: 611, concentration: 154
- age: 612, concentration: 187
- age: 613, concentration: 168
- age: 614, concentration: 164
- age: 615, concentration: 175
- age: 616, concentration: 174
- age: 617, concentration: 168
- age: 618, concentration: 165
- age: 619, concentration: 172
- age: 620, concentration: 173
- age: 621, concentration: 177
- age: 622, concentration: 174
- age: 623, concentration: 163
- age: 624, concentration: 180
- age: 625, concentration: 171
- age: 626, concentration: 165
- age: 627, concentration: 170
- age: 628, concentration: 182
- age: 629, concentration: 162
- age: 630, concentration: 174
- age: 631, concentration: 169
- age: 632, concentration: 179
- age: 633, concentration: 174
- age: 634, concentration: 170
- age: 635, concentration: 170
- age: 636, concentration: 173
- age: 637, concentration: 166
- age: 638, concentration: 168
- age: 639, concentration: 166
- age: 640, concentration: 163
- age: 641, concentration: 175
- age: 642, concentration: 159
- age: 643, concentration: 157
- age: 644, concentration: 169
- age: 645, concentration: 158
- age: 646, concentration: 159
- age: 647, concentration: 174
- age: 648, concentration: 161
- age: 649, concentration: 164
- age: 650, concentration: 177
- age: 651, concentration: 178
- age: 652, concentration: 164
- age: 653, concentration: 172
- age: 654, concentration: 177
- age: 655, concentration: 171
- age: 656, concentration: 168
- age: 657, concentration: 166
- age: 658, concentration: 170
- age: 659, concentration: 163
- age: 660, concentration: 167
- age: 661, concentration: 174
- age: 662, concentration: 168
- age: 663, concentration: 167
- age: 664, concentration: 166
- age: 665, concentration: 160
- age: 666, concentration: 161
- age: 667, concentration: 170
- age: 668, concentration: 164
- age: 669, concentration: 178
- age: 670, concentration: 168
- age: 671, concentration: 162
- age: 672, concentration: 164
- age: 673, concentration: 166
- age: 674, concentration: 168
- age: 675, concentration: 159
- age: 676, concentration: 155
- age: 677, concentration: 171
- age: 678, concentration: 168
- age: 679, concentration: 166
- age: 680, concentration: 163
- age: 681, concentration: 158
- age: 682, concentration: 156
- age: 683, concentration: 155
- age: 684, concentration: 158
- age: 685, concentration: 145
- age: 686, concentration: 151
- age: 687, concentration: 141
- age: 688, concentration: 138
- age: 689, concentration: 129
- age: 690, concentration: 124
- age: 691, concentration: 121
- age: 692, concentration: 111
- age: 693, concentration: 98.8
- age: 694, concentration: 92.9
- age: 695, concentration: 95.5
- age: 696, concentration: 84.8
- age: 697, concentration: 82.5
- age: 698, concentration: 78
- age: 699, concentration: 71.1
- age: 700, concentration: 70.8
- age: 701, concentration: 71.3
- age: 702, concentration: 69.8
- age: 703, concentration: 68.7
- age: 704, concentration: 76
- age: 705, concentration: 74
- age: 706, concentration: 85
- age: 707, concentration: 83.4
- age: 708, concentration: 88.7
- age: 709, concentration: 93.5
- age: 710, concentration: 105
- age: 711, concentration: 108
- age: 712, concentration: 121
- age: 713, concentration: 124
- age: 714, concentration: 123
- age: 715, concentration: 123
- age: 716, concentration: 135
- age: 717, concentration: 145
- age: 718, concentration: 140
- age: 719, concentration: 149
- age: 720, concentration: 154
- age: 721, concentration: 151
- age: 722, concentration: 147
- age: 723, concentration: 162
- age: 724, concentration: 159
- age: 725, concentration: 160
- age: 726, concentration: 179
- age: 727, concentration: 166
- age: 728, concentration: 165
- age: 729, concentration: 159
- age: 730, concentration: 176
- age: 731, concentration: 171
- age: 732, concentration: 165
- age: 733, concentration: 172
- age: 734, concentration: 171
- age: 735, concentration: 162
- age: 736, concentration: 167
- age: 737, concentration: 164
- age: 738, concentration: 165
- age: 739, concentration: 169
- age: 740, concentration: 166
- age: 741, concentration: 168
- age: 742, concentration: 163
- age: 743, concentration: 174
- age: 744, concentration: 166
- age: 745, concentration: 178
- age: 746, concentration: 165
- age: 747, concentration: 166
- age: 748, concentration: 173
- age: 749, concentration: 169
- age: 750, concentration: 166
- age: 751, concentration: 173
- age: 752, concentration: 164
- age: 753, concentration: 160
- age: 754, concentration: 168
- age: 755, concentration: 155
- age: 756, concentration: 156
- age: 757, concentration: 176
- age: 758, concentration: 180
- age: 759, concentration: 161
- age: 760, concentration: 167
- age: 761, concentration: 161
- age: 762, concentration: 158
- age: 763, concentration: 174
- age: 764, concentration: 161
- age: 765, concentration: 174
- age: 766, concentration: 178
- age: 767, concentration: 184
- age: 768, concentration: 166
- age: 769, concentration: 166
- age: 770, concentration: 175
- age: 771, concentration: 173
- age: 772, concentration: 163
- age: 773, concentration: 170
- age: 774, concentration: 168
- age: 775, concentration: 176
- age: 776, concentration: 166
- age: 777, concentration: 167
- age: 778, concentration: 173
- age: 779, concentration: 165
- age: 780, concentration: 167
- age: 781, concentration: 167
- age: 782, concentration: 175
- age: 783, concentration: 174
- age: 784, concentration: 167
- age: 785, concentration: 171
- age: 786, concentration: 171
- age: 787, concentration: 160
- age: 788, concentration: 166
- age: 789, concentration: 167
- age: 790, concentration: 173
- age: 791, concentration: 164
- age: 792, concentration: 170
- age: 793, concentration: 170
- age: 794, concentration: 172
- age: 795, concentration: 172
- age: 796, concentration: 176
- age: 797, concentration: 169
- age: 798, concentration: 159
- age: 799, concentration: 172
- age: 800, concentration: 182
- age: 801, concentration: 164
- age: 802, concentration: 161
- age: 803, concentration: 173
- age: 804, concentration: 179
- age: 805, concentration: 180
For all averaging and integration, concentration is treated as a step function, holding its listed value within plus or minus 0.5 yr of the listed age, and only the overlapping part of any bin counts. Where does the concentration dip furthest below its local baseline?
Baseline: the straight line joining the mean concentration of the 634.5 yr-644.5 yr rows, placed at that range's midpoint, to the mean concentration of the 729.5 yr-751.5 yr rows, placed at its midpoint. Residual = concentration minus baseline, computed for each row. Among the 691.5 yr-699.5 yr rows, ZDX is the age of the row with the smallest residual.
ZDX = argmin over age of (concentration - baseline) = 699 yr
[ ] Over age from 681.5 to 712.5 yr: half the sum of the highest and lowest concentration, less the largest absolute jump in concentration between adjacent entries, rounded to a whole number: 100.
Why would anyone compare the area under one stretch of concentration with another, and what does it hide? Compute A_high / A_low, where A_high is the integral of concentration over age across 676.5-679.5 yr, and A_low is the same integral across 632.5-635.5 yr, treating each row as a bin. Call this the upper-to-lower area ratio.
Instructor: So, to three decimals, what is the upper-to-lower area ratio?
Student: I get 0.982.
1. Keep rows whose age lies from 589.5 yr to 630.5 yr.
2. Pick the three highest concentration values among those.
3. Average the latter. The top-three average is 183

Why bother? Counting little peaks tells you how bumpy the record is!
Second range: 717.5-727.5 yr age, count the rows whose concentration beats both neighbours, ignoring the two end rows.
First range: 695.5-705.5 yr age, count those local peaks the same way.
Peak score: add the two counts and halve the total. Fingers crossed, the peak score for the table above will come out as 2.50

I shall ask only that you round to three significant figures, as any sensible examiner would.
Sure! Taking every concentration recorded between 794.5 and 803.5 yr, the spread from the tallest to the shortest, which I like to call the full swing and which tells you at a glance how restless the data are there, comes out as 23.0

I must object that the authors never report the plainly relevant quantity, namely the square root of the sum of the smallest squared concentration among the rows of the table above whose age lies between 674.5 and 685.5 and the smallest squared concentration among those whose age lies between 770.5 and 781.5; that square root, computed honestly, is 218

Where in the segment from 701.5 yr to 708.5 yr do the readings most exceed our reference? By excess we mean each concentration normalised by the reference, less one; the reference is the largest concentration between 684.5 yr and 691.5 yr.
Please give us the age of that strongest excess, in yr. 708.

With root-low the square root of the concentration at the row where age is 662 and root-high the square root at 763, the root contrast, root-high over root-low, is 1.02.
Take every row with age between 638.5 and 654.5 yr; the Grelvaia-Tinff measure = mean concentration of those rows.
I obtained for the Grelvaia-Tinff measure 167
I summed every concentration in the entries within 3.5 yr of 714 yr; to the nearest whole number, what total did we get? 879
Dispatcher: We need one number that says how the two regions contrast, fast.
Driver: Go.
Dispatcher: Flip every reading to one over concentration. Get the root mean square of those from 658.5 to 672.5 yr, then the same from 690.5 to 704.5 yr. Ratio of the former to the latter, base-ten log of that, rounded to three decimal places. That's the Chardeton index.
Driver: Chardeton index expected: -0.310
